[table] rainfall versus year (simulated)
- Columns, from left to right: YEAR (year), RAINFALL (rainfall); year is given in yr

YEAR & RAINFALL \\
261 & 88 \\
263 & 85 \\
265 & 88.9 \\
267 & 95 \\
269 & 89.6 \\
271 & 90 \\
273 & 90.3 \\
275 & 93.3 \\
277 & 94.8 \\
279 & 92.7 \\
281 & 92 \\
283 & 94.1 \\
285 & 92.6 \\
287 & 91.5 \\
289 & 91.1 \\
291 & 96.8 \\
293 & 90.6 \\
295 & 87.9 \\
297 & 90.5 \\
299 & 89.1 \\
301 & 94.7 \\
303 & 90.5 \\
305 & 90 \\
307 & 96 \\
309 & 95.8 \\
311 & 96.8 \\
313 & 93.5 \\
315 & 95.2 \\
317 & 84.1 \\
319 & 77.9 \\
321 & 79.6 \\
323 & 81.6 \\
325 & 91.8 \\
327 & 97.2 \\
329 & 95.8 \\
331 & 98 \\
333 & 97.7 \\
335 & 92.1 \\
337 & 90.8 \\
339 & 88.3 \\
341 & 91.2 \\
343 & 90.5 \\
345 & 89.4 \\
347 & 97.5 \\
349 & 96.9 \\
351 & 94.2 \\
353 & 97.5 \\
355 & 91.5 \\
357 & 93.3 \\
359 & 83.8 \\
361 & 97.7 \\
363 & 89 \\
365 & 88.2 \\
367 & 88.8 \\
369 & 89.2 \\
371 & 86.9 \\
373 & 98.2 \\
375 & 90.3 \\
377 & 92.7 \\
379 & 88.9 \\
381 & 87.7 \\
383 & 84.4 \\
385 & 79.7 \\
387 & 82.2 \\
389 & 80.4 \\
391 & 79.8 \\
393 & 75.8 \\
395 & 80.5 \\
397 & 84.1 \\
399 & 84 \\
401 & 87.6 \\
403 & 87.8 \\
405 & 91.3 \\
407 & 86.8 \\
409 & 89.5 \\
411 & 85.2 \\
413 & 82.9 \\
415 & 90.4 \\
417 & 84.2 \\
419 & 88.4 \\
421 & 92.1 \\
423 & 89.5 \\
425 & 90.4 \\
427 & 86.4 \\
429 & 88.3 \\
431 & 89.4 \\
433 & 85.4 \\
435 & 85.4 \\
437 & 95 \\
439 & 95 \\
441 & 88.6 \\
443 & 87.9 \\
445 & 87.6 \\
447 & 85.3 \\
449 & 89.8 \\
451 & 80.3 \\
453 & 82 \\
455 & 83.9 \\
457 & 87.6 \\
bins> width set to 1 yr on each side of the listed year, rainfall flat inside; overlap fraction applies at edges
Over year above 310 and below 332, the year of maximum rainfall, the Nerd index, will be 331 yr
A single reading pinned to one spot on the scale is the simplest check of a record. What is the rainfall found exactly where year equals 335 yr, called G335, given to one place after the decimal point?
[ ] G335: 92.1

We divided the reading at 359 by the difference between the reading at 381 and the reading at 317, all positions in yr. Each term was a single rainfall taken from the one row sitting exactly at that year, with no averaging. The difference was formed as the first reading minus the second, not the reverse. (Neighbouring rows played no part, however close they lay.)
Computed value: 23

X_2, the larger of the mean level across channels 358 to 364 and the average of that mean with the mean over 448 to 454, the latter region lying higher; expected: 90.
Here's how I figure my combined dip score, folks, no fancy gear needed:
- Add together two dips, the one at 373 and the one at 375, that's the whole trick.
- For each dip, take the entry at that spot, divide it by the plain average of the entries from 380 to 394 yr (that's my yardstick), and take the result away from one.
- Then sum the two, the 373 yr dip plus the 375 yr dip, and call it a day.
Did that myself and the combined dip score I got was -0.31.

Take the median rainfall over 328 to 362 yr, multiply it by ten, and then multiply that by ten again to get 9330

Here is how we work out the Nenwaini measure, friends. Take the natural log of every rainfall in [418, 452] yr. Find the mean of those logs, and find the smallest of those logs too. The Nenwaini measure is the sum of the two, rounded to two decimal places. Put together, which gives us 8.87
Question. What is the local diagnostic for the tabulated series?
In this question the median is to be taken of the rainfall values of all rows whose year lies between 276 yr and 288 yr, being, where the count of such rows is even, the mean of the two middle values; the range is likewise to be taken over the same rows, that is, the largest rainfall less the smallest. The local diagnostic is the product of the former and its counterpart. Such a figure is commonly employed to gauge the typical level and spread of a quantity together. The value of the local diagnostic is 306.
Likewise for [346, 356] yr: 581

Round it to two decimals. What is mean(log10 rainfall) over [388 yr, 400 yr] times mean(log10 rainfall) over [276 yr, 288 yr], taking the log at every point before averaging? 3.75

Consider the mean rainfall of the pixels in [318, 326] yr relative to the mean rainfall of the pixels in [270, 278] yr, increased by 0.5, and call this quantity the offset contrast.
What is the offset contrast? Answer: 1.398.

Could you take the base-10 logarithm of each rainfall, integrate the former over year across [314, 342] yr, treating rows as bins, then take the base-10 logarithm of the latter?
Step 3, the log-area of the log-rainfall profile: 1.7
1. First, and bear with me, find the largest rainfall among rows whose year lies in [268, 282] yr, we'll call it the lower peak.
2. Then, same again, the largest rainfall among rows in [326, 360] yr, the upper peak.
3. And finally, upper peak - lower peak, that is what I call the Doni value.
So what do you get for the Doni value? 3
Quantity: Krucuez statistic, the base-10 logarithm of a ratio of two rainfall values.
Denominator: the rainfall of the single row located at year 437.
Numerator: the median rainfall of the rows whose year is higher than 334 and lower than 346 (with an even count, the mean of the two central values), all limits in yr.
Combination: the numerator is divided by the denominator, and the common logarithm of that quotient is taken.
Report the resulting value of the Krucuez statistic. -0.02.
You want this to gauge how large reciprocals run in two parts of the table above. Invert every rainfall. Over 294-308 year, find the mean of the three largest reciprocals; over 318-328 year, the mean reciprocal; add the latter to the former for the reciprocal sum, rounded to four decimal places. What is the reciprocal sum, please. 0.0230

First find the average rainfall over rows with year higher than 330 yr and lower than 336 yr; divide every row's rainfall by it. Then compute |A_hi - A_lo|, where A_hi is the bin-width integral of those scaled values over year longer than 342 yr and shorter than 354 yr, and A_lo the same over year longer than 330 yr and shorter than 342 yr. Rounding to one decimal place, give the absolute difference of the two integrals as 0.2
